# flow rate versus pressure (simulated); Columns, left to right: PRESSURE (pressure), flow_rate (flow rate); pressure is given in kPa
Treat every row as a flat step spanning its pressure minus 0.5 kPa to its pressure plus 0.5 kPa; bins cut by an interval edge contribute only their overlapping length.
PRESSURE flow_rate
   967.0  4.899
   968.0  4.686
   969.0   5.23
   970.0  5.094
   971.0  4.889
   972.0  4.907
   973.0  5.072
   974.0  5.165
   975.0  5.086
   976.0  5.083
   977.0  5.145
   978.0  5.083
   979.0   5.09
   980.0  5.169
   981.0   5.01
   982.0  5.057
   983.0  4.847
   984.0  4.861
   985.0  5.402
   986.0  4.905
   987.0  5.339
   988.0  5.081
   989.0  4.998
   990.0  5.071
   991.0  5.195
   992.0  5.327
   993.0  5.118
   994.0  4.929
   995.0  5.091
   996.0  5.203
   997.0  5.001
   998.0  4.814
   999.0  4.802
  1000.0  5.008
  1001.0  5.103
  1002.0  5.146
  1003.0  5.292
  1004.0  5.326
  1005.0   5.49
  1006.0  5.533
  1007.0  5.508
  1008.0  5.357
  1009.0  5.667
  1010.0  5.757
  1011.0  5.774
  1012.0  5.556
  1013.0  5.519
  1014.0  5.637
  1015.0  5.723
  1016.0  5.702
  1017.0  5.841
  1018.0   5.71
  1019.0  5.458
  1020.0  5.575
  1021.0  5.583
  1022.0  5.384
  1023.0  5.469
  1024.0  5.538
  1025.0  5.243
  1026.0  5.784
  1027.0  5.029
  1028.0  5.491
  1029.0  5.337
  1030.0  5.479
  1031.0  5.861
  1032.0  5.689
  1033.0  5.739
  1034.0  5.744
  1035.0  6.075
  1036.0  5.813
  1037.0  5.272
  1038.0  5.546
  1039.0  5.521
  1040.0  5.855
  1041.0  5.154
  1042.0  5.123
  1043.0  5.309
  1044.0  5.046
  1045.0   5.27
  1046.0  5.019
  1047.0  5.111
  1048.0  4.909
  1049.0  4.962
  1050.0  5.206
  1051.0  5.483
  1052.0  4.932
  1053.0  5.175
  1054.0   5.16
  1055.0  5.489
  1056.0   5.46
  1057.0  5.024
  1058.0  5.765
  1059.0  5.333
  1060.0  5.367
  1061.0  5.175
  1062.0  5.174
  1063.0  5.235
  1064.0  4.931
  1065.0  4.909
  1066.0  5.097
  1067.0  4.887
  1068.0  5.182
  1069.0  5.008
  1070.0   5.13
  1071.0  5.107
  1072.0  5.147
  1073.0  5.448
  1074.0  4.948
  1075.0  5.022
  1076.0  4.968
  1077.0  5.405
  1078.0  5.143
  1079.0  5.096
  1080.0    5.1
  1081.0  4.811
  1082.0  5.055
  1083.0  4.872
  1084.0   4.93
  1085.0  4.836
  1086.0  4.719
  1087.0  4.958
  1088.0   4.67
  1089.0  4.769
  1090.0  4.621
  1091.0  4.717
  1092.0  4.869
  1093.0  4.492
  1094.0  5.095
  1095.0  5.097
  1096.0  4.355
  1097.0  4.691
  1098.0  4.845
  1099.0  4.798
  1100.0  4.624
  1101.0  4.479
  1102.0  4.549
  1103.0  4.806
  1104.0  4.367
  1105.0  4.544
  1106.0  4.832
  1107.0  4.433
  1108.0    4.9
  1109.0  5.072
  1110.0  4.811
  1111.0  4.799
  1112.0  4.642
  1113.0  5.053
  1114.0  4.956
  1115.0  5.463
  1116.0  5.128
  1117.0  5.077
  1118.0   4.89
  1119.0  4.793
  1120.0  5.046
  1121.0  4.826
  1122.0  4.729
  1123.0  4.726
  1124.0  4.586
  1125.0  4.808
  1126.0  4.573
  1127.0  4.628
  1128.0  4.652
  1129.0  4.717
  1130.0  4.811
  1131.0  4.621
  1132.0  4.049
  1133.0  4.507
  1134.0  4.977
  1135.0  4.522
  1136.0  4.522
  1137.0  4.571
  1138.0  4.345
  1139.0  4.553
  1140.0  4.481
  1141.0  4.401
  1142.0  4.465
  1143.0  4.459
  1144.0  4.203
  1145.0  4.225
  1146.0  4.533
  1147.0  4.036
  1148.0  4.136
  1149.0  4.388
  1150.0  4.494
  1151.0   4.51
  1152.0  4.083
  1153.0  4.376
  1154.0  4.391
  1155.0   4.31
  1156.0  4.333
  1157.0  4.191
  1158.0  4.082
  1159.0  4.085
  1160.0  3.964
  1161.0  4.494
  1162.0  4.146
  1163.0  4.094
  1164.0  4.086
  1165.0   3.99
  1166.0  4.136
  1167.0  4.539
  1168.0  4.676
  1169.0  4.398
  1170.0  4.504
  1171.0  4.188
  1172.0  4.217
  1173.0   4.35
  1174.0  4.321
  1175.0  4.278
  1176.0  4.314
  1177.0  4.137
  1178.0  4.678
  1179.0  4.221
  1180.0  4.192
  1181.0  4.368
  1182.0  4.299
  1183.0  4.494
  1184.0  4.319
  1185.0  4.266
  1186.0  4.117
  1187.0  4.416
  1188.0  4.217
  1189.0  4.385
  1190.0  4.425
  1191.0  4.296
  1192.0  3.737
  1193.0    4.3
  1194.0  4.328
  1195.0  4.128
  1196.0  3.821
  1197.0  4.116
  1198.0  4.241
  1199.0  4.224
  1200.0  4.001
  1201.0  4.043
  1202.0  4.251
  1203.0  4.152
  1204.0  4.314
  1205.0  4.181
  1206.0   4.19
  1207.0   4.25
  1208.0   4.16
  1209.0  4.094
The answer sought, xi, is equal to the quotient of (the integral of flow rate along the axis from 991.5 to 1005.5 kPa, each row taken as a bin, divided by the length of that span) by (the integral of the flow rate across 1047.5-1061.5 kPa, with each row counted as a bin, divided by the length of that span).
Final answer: 0.98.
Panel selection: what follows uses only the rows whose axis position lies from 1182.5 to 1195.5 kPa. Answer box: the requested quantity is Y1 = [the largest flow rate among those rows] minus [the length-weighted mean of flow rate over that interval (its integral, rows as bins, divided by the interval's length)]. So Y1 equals 0.23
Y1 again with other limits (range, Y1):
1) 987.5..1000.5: 0.28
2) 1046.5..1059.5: 0.53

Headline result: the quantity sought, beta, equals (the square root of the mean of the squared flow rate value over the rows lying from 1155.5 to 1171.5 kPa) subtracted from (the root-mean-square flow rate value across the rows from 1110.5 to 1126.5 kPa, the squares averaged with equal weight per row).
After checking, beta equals 0.6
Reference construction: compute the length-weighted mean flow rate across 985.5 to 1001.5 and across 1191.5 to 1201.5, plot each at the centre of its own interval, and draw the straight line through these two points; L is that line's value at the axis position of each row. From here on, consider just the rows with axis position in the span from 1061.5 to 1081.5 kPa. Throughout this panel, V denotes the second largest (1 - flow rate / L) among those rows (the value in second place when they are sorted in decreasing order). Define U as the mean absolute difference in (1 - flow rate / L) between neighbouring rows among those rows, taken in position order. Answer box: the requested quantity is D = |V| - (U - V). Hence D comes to -0.04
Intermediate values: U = 0.038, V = -0.04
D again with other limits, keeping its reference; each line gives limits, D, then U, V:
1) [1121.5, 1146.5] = 0.02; 0.041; 0.03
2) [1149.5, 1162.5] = 0.06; 0.041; 0.05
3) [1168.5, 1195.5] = -0.02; 0.045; 0.01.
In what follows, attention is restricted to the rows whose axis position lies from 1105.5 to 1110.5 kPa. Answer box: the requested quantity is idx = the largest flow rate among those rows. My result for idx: 5.072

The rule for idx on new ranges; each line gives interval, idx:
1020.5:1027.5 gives 5.784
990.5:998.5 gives 5.327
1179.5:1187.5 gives 4.494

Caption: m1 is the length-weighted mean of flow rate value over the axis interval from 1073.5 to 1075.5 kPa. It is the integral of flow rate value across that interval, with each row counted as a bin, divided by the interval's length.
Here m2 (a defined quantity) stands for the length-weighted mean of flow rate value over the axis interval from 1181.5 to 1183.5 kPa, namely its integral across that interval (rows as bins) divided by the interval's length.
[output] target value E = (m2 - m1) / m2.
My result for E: -0.13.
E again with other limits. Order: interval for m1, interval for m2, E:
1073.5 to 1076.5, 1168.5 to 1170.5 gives -0.12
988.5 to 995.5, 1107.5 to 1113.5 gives -0.05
